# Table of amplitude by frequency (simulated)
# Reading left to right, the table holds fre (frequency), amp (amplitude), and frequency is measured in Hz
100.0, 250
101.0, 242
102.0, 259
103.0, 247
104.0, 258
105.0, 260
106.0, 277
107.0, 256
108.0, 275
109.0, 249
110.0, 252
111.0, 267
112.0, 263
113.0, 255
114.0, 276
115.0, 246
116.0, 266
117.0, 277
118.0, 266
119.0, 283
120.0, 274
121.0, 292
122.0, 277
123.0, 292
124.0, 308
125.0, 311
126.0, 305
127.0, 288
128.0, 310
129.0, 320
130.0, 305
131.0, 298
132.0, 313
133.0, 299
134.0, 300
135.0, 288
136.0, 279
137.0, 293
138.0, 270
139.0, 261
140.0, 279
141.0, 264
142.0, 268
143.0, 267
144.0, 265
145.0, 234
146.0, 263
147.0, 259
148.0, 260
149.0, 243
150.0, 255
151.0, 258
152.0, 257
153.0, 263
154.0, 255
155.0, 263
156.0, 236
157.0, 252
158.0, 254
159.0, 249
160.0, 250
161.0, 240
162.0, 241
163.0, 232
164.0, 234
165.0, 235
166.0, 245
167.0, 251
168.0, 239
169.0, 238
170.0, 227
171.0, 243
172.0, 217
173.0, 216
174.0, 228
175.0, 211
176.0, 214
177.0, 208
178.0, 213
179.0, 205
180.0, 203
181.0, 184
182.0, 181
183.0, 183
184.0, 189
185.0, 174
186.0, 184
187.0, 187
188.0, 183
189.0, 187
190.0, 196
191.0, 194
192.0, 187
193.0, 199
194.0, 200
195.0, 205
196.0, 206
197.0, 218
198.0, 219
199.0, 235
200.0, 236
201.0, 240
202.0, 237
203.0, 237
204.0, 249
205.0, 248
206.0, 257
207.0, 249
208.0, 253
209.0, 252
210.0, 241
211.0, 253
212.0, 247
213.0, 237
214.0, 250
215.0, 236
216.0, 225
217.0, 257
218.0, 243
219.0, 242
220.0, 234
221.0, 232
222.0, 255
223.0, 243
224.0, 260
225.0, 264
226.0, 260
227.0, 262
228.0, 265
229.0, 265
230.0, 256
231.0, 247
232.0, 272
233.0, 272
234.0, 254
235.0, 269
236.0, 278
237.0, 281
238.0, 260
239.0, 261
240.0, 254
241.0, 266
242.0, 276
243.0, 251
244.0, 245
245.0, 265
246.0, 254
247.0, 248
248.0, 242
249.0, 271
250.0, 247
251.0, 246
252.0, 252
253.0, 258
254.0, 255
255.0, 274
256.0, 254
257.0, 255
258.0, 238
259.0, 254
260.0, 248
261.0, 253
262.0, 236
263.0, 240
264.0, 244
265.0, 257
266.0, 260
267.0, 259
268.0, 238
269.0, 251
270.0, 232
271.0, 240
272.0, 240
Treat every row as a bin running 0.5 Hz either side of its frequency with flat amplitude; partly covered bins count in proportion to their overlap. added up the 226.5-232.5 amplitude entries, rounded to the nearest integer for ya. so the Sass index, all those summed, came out 1567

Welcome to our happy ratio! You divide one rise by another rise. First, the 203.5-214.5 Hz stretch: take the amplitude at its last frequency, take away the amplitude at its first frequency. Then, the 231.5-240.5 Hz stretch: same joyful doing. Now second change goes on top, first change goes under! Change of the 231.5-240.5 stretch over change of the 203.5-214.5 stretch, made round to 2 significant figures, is -18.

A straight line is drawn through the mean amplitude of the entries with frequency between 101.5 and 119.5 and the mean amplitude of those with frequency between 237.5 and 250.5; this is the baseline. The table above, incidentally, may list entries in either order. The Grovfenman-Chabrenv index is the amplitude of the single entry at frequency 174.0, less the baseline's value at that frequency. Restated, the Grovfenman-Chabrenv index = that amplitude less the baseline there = -32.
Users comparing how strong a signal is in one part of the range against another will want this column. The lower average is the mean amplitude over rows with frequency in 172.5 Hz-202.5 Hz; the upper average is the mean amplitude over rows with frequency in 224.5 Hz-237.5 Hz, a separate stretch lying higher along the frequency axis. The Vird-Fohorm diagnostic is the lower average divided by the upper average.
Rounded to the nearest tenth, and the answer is 0.8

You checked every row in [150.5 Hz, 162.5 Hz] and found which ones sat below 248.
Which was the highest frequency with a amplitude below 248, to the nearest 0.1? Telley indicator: 162.0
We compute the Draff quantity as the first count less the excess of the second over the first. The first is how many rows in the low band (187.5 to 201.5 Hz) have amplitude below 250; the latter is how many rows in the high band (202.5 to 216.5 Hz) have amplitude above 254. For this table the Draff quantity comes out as 27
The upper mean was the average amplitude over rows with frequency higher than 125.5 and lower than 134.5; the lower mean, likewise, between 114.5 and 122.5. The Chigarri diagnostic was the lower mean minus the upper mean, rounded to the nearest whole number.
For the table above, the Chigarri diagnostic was -32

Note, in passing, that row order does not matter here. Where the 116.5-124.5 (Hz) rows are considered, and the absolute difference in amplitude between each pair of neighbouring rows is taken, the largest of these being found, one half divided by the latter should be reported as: 0.028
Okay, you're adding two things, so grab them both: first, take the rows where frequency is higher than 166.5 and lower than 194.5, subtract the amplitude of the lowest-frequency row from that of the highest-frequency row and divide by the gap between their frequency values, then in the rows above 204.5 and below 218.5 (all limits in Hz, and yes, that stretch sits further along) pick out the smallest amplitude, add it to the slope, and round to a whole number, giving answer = 223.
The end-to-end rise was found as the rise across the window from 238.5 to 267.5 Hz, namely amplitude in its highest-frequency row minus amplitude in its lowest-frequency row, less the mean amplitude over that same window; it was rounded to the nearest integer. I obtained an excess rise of -256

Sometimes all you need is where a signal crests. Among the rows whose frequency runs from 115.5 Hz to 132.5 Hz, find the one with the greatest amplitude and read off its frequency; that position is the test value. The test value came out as 129.0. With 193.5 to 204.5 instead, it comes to 204.0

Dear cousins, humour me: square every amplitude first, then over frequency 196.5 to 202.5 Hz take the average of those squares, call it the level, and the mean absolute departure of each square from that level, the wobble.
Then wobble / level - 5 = -4.93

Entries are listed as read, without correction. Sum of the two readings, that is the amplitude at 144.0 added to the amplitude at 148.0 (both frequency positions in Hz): 525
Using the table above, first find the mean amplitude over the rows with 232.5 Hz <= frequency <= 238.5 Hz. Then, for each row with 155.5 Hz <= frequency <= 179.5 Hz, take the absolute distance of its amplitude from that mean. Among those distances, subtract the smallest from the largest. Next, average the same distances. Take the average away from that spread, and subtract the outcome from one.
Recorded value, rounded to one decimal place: -11.4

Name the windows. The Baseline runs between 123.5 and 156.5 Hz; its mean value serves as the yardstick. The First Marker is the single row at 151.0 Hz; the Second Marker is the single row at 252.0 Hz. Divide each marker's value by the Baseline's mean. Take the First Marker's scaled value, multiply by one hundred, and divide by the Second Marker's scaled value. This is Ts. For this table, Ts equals 102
